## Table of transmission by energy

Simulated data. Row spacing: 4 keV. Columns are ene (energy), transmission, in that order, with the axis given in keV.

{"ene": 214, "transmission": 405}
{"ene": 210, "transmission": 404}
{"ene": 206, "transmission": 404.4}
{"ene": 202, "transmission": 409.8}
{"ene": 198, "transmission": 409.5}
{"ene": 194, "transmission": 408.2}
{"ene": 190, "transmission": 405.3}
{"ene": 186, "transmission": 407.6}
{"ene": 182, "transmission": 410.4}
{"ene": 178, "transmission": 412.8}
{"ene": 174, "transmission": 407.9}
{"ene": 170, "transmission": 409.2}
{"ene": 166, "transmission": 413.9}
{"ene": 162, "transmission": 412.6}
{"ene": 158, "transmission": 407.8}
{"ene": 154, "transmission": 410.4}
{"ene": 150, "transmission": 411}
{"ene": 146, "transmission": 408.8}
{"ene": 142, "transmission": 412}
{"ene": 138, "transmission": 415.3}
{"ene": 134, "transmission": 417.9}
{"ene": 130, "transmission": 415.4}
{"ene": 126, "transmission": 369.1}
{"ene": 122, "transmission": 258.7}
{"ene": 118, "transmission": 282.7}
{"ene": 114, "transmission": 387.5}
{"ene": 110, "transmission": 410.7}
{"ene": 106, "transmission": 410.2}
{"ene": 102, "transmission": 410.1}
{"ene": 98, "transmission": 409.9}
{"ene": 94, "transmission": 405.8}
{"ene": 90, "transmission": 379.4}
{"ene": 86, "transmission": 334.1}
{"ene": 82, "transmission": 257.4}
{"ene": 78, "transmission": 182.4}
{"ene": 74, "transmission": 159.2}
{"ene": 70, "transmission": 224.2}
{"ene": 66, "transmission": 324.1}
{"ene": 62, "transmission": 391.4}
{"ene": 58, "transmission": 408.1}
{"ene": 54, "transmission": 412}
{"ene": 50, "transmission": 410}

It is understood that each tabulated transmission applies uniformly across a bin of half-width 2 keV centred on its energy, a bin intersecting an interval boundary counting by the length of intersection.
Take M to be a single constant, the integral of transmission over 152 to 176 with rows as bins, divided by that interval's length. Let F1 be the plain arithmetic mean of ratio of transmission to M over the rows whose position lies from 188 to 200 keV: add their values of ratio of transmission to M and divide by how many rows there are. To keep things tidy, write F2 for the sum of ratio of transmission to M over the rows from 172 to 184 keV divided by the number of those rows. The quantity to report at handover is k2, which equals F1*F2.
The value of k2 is 0.99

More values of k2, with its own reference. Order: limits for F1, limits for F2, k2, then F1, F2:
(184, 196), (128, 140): 1.01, 0.99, 1.014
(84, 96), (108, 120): 0.80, 0.91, 0.878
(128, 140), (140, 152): 1.02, 1.01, 1.001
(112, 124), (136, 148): 0.76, 0.75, 1.004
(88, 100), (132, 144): 0.98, 0.97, 1.012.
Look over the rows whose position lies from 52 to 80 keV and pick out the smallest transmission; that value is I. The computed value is 159.2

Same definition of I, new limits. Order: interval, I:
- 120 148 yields 258.7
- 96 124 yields 258.7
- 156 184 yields 407.8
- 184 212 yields 404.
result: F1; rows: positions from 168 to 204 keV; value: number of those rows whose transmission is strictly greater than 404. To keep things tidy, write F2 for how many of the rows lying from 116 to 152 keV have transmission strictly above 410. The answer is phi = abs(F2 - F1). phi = 4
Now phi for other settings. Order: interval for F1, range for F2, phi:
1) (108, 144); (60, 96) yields 5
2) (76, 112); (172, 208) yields 3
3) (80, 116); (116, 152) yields 0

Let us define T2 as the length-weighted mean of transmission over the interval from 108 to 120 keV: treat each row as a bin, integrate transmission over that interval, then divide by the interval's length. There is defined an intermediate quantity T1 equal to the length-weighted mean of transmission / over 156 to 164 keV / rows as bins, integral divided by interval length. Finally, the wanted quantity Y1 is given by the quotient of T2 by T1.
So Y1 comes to 0.88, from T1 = 410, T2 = 360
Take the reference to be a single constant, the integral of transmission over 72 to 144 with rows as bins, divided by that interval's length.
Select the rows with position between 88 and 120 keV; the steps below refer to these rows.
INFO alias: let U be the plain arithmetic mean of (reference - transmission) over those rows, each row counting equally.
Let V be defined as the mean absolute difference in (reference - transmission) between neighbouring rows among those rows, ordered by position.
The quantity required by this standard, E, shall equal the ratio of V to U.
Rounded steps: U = -36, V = 23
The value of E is -0.6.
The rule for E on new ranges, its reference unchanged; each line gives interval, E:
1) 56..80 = 0.8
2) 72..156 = -3.4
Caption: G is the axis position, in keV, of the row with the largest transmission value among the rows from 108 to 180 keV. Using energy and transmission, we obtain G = 134 keV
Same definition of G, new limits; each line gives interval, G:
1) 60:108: 106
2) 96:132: 130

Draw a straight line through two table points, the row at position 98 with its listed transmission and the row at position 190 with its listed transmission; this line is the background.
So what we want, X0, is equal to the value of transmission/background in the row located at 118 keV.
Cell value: 0.7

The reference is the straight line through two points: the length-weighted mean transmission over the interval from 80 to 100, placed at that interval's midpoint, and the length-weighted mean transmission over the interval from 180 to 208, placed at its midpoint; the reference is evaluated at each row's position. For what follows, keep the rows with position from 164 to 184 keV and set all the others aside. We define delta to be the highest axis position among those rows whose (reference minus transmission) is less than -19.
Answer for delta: 166 keV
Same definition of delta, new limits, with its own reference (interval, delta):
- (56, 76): 62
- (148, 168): 166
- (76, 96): 94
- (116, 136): 134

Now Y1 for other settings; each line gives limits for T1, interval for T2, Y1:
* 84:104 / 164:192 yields 1.06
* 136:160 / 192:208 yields 0.99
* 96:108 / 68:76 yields 0.47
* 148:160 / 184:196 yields 0.99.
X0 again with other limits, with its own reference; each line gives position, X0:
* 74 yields 0.4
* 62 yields 1.0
